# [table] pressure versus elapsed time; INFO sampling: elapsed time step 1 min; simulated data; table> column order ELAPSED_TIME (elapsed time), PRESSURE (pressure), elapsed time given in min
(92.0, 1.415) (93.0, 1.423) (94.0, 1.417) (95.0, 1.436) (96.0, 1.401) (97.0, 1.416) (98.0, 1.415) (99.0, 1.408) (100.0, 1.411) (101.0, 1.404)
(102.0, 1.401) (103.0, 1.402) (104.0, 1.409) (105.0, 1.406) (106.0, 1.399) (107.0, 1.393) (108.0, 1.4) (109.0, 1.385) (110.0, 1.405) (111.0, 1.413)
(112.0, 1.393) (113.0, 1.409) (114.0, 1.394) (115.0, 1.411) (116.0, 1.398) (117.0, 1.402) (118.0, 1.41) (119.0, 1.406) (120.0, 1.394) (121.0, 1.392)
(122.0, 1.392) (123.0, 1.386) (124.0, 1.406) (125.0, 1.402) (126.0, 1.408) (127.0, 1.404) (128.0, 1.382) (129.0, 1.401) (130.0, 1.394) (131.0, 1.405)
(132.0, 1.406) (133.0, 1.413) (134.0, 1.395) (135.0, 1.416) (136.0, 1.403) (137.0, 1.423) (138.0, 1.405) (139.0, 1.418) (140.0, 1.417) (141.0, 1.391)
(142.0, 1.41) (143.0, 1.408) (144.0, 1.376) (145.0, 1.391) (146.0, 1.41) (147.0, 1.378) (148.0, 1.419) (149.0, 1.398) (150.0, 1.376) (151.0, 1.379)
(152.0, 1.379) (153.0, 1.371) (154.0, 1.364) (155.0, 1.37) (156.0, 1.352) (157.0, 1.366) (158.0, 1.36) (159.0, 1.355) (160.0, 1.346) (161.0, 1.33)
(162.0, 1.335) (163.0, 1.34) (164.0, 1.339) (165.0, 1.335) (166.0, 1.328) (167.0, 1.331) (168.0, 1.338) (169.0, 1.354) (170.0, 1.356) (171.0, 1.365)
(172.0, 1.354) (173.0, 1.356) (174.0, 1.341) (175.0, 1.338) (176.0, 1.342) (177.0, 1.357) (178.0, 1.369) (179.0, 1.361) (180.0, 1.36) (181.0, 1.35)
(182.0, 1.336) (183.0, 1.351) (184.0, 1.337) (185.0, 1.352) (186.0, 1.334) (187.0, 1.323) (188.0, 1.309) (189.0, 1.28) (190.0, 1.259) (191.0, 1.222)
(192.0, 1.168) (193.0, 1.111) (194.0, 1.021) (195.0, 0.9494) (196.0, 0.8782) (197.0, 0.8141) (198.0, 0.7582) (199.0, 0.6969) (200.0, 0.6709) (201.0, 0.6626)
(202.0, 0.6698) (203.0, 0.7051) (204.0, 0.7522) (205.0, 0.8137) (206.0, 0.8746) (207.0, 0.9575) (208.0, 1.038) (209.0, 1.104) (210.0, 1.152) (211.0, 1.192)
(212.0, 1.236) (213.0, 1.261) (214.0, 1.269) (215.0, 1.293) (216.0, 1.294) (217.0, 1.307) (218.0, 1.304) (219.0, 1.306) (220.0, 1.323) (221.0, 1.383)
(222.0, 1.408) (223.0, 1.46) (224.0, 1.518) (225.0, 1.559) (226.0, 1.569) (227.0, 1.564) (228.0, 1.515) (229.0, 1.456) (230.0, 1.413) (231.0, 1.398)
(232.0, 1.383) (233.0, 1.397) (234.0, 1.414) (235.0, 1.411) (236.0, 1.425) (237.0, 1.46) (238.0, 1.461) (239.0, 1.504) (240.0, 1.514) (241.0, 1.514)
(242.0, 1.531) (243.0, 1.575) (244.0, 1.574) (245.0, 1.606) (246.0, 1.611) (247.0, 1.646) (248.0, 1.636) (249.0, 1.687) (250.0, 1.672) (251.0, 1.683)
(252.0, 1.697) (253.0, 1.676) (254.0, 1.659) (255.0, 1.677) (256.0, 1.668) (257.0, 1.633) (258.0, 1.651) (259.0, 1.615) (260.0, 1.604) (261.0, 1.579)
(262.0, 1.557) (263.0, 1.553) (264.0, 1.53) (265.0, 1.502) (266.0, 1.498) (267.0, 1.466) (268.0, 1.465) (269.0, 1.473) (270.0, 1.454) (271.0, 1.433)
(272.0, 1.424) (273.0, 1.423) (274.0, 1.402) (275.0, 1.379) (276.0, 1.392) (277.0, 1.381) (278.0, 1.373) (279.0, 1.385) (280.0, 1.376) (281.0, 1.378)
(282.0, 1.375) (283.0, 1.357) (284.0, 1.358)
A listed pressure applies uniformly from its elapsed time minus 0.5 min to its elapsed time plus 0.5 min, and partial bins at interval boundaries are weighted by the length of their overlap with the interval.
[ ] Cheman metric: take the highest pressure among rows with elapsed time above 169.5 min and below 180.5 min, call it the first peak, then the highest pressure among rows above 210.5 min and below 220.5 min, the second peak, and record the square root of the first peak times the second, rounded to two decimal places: 1.35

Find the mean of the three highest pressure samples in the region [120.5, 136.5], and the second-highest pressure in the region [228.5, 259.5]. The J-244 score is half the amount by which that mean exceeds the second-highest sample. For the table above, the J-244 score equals -0.14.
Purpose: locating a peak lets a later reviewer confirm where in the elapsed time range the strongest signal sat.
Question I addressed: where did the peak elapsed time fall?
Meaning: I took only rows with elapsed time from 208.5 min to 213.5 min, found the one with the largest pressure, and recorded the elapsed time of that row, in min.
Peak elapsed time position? 213.0 min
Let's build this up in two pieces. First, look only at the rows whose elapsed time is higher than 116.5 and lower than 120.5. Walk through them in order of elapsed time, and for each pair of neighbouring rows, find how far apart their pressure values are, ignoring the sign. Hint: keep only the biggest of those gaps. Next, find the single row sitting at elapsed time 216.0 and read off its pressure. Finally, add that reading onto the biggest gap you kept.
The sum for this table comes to 1.31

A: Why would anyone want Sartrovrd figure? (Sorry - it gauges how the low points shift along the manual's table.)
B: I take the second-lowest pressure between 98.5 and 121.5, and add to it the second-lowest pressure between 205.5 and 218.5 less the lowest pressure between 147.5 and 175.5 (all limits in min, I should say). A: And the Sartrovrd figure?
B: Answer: 1.0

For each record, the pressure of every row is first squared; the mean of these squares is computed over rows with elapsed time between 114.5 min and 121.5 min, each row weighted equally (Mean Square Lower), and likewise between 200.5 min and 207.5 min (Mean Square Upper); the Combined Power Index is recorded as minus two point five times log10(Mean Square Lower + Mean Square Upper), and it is -1.03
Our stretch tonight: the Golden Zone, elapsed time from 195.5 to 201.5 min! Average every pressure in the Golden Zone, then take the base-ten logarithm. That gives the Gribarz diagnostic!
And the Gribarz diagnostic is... -0.127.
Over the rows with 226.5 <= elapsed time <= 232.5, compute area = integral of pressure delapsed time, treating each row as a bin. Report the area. 8.73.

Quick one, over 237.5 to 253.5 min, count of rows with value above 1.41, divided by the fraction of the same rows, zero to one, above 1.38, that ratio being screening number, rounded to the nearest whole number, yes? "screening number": 16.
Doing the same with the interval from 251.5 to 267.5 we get 16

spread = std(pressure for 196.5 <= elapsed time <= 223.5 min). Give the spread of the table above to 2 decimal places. 0.27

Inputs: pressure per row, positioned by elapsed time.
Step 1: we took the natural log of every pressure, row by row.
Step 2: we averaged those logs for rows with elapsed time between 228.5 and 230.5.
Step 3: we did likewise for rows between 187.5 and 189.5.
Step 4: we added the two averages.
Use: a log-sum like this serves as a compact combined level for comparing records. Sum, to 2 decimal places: 0.62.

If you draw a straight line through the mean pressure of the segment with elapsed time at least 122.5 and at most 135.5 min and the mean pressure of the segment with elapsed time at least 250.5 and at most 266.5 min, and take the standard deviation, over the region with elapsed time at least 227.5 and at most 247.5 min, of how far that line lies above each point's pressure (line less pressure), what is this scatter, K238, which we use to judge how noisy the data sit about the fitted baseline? 0.07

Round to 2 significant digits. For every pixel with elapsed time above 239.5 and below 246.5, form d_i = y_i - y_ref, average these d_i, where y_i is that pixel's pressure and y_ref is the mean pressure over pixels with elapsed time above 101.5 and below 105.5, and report 0.16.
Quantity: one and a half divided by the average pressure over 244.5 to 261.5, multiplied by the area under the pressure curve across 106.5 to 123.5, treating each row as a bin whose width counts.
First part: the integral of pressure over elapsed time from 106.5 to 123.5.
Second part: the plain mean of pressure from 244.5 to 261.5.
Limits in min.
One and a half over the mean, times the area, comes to 22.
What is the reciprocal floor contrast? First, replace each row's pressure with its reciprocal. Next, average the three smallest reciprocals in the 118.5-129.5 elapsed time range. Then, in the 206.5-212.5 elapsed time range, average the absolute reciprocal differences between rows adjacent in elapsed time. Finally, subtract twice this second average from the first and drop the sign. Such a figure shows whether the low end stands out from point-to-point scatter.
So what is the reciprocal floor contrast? 0.62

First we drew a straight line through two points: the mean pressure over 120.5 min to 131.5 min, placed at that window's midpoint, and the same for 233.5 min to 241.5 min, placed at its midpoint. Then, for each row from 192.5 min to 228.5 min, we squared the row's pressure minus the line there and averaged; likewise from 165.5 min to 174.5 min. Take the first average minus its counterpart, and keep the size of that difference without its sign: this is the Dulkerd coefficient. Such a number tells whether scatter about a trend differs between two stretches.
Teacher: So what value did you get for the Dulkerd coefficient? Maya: 0.18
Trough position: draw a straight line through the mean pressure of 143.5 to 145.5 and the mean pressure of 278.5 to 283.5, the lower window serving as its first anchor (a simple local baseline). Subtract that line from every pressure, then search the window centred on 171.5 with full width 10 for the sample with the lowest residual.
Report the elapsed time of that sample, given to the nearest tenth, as 167.0 min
